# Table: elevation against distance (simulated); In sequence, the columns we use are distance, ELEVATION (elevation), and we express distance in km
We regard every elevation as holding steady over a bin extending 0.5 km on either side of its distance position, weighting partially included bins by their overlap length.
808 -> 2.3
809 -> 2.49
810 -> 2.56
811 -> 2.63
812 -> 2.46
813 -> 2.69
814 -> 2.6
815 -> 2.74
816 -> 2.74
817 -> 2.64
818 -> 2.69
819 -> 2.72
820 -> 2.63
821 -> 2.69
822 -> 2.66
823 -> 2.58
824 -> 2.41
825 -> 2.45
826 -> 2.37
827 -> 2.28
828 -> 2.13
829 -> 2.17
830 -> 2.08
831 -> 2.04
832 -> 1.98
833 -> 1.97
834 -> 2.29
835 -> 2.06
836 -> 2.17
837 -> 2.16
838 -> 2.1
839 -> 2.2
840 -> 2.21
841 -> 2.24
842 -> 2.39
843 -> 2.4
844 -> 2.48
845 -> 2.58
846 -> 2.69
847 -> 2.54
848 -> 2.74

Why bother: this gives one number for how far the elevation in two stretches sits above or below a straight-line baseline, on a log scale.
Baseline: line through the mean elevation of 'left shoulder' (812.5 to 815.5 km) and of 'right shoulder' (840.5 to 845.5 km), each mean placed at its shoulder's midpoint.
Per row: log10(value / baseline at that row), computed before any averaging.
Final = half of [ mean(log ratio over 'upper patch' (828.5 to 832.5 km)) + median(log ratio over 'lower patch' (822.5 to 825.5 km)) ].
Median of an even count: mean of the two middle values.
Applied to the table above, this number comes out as -0.055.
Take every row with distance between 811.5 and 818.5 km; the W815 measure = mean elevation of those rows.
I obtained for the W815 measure 2.7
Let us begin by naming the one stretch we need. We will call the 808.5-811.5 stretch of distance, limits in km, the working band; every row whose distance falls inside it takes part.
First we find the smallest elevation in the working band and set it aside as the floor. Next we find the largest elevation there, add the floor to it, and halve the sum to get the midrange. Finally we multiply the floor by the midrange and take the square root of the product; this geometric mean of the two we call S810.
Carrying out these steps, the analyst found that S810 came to 2.52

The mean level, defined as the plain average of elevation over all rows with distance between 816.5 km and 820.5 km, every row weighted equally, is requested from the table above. 2.7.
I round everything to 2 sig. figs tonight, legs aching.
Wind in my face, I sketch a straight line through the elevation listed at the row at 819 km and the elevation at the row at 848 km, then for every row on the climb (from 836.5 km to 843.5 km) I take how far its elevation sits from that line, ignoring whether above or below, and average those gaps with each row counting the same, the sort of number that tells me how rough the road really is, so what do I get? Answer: 0.49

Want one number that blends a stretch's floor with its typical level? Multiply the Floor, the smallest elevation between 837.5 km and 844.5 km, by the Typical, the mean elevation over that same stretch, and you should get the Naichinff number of 4.8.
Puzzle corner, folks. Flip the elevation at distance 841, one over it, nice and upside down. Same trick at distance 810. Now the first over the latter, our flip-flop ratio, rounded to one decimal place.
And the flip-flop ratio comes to 1.1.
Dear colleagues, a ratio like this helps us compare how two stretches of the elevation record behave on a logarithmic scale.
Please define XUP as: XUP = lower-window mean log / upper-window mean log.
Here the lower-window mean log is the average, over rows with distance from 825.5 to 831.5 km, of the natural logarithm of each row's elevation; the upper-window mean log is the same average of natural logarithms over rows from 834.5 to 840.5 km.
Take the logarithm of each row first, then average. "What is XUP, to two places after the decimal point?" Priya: 1.02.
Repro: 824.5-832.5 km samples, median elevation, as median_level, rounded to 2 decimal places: 2.15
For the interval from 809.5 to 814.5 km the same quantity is 2.60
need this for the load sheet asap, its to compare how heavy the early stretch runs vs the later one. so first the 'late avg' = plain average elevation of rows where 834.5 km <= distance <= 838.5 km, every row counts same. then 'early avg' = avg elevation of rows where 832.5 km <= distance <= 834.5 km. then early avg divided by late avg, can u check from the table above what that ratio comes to 1.00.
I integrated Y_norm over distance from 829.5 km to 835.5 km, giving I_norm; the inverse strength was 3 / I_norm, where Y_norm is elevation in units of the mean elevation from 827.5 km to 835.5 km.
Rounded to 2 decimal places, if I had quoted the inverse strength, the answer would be 0.50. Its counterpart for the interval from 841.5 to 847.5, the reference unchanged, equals 0.42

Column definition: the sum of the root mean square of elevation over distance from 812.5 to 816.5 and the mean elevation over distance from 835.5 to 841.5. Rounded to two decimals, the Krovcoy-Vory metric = 4.87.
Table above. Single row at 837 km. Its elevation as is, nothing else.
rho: 2.16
